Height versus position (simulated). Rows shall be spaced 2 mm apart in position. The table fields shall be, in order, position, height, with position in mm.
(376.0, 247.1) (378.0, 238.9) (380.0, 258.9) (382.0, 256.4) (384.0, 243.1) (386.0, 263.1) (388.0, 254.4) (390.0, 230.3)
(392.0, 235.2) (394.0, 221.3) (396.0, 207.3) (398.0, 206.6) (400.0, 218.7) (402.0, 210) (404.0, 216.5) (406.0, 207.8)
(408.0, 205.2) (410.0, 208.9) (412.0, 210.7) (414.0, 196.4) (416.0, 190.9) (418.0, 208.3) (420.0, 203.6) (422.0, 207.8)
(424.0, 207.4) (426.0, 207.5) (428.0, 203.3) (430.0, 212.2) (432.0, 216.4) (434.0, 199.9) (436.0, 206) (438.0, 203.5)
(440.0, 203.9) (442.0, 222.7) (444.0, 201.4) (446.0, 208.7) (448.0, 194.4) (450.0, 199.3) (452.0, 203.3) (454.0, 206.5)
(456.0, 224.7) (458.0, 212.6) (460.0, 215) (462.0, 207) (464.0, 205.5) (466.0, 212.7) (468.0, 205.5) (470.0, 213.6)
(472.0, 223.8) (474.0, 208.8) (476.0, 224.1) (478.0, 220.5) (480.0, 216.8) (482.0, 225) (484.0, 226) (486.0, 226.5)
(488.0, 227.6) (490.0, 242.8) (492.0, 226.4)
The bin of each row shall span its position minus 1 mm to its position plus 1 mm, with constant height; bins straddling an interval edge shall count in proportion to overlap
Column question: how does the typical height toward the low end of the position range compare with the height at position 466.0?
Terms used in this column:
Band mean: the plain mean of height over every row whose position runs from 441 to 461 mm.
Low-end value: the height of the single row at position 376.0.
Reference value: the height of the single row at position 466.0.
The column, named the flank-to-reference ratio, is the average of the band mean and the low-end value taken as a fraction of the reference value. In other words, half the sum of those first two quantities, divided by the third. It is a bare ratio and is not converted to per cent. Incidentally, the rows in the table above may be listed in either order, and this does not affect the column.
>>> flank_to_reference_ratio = 1.07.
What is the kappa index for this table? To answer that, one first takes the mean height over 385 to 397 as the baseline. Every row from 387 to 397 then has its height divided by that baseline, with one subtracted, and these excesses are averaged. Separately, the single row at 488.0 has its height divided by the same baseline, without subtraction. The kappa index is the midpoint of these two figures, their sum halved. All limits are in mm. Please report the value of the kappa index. 0.472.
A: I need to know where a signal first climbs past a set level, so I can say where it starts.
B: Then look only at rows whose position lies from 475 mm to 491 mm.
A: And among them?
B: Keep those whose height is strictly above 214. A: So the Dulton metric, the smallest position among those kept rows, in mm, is 476.0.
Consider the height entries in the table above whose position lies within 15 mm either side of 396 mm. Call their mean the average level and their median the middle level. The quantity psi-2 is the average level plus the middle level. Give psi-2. 444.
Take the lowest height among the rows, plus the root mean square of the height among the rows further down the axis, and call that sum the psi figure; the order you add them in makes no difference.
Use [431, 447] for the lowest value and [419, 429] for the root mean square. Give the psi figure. 406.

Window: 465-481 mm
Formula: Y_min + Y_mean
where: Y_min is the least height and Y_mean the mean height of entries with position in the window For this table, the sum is 421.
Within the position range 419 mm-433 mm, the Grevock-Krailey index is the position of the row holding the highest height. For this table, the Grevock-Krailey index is 432.0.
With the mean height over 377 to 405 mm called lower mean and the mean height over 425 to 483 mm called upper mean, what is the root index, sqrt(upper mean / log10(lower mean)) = 9.43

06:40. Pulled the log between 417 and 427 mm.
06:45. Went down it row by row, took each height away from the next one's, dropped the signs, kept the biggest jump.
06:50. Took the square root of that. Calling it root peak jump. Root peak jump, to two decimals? 2.17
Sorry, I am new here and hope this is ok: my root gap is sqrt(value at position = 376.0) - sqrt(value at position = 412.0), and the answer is 1.2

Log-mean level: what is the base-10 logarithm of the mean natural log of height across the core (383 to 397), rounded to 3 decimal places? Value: 0.737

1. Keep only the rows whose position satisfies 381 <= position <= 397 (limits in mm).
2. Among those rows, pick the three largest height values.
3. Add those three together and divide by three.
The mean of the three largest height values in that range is 258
